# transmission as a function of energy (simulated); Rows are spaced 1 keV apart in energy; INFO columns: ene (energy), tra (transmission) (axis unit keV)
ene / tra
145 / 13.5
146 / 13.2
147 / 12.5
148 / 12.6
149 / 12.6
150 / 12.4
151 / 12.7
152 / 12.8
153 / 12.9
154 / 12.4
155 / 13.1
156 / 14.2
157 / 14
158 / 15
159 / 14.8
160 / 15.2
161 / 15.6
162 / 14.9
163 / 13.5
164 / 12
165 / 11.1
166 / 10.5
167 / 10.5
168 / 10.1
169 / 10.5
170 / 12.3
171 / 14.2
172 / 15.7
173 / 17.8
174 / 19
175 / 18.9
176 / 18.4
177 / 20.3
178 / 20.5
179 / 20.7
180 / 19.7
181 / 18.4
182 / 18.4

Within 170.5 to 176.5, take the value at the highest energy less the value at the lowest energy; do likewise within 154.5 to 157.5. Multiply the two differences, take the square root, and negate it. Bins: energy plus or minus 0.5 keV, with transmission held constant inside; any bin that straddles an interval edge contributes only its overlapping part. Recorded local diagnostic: -1.9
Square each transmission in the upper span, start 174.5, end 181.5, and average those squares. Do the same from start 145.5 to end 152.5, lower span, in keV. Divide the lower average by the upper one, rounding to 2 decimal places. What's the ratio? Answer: 0.42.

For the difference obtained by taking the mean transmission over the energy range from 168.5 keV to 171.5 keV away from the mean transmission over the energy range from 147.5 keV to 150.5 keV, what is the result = 0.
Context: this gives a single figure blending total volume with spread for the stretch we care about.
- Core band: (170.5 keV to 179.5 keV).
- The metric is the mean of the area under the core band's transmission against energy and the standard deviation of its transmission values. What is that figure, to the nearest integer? 84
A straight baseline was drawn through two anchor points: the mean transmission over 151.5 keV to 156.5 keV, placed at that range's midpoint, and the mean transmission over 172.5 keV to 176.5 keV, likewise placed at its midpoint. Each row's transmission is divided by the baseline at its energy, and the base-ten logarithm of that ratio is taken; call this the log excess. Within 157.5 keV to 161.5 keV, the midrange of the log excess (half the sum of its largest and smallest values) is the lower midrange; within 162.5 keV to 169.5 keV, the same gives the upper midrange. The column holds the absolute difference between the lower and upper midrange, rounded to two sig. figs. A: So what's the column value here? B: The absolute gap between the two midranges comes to 0.16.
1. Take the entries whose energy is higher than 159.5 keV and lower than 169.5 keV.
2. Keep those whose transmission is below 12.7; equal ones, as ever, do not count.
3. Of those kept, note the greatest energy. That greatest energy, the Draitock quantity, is 169 keV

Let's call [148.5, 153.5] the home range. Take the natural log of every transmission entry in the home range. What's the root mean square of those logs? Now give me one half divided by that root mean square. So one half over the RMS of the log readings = 0.197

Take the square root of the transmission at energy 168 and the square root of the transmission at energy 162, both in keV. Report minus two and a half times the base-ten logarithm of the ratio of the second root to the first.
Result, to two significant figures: -0.21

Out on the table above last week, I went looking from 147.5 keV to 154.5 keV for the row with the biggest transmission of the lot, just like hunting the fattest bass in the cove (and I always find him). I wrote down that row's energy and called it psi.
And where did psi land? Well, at 153 keV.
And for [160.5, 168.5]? 161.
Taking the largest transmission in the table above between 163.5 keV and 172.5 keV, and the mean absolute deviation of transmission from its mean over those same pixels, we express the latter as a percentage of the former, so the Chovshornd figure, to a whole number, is 9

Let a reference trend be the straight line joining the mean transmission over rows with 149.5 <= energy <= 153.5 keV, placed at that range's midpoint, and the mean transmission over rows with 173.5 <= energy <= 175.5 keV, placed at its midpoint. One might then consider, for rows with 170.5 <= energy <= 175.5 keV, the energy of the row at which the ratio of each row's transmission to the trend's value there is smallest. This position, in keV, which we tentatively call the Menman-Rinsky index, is 171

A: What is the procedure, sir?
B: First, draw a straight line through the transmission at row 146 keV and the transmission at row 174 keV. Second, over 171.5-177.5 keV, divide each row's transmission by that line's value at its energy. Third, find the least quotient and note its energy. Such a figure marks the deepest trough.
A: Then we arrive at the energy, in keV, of 172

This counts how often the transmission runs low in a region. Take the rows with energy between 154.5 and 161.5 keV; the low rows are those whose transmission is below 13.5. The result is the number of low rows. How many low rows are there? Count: 1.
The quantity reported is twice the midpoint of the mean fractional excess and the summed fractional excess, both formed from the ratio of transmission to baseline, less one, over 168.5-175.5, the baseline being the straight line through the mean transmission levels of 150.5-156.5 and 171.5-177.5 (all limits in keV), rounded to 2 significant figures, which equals -1.0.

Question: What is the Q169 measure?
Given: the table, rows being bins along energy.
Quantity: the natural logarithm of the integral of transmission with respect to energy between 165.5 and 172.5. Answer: 4.43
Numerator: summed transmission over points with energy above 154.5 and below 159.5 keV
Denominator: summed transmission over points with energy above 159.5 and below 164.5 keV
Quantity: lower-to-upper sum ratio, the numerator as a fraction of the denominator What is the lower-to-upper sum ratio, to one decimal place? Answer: 1.0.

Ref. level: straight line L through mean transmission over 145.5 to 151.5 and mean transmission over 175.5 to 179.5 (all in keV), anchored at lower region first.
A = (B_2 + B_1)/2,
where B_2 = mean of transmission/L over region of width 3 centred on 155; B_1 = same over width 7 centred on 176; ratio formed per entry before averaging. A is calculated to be 0.956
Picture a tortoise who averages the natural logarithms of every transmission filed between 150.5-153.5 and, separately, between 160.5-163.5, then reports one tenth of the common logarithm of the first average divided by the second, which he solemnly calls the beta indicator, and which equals -0.002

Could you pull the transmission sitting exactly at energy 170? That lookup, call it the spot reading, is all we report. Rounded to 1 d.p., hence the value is 12.3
